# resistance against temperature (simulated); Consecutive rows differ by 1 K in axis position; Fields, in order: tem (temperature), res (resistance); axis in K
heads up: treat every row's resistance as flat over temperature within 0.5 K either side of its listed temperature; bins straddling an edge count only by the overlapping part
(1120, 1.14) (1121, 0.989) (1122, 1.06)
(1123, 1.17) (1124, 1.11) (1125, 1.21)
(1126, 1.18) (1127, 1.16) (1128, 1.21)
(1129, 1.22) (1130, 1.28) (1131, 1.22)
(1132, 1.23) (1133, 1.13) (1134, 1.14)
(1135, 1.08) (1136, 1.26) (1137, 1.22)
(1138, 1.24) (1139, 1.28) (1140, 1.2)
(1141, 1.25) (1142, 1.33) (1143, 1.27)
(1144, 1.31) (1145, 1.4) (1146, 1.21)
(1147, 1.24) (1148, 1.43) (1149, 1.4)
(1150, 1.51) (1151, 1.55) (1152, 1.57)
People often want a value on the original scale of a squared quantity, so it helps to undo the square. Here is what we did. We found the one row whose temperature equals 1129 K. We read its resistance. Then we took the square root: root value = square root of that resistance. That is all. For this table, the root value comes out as 1.10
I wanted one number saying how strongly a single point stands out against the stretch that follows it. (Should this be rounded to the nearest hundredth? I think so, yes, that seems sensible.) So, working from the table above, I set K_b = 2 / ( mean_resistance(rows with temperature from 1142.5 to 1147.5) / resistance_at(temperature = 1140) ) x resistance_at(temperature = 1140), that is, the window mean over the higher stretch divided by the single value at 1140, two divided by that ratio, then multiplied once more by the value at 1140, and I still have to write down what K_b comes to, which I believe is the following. 2.24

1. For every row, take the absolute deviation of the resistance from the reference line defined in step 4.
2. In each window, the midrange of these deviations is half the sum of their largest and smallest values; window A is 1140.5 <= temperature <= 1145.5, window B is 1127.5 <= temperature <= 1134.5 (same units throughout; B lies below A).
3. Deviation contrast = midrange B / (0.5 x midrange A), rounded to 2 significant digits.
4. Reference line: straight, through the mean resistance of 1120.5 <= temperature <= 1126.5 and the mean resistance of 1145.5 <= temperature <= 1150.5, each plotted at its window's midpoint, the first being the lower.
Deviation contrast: 3.1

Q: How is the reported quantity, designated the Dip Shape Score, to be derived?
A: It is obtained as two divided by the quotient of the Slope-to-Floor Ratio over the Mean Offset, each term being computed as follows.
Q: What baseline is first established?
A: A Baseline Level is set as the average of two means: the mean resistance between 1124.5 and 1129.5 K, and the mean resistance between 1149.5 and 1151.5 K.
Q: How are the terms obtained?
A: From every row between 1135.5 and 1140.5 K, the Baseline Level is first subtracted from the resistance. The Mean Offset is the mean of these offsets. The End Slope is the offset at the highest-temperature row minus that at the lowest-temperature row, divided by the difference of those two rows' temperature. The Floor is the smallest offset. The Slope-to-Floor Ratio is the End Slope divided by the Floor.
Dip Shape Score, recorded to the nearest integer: -3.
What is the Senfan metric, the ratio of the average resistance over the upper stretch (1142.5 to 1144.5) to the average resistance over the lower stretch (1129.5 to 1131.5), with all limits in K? 1.03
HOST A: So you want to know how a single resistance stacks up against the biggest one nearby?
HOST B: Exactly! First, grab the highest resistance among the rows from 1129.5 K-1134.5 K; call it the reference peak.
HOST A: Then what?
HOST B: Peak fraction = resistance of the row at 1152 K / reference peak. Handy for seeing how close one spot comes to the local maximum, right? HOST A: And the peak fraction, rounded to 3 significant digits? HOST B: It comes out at 1.23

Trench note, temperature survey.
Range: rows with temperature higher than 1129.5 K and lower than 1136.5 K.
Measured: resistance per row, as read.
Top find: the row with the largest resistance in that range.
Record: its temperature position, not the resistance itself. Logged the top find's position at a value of 1130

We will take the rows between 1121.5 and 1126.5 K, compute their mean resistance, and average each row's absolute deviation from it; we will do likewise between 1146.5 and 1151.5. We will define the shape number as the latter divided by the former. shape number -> 1.74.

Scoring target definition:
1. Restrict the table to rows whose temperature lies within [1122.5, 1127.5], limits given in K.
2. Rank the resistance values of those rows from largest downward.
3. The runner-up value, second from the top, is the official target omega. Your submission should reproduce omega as 1.18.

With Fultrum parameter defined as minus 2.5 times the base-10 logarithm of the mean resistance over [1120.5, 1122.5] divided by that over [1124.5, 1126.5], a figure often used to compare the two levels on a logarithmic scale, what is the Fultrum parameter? 0.17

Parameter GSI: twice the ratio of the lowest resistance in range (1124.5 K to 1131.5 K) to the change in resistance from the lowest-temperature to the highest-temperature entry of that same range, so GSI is 232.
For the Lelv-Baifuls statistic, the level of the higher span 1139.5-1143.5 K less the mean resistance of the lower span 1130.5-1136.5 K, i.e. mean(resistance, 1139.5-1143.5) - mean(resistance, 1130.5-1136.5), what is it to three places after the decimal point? 0.086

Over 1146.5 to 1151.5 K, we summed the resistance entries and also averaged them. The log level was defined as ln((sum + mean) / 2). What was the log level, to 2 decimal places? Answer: 1.45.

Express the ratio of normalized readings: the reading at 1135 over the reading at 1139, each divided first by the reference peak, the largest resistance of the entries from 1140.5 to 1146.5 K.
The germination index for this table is 0.84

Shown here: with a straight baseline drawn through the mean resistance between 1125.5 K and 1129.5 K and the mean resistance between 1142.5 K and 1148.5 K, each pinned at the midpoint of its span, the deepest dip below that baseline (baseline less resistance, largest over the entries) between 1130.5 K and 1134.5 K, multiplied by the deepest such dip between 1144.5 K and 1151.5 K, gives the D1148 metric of 0.010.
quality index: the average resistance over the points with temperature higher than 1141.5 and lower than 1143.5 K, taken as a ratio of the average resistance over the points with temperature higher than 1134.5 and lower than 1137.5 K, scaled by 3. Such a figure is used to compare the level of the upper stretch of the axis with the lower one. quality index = 3.29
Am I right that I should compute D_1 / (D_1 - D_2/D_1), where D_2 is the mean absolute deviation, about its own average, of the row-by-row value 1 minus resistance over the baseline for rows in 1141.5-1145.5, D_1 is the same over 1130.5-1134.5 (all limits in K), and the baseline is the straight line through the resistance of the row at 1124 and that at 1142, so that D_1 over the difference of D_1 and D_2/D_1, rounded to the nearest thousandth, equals -0.086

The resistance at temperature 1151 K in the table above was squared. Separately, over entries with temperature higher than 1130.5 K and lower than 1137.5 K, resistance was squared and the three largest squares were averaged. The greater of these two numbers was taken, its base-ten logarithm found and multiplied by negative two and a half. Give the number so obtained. -0.95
